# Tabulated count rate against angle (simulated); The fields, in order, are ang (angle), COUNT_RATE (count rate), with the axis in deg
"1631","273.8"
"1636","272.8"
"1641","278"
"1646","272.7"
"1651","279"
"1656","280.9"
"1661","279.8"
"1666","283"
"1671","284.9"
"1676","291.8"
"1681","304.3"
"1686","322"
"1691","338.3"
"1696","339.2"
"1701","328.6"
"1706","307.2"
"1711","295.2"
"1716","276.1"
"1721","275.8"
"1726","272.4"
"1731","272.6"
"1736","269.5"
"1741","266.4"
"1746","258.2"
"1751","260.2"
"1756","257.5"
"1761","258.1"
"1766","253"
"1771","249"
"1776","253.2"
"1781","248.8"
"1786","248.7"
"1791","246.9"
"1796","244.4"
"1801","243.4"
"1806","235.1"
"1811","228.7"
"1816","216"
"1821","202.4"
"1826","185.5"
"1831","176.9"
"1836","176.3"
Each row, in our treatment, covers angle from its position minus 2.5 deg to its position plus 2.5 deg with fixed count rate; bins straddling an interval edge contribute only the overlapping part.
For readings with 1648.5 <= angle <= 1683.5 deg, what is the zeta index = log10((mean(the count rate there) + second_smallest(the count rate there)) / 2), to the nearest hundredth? 2.45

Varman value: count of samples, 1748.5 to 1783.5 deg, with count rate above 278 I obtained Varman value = 0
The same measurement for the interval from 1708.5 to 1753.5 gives 1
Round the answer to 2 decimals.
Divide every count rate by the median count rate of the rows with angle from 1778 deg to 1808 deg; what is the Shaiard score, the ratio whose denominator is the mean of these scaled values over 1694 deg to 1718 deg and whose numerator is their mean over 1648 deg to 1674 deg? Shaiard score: 0.91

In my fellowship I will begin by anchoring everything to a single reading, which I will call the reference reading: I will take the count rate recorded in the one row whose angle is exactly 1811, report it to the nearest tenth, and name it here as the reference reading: 228.7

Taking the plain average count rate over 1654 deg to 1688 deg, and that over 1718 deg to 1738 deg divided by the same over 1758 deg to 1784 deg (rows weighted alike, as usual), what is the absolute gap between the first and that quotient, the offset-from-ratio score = 291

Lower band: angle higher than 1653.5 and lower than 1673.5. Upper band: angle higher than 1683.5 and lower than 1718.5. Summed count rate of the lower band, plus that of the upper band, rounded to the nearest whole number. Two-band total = 3335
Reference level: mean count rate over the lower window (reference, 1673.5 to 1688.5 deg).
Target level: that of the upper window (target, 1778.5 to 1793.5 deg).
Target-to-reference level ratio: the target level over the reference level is 0.81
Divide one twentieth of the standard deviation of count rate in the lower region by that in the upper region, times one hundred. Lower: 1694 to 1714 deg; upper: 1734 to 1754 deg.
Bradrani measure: 18.9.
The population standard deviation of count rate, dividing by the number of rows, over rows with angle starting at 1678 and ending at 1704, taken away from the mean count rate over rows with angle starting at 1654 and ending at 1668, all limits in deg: 268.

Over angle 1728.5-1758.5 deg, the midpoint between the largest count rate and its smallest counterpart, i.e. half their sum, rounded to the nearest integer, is 265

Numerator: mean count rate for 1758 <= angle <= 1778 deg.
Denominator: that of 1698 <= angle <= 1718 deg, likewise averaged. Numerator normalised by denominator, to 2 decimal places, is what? 0.84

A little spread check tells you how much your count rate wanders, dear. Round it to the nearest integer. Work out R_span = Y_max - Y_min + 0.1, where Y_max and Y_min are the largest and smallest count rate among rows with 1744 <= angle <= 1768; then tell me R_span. 7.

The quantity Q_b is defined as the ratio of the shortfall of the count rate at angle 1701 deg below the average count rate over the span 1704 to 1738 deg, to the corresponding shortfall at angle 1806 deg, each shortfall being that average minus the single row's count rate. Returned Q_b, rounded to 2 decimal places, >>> -1.03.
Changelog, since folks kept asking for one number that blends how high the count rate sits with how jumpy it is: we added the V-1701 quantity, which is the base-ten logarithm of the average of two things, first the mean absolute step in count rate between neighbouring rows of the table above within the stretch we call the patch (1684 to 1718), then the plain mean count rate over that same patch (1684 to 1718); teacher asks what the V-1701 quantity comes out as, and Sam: 2.22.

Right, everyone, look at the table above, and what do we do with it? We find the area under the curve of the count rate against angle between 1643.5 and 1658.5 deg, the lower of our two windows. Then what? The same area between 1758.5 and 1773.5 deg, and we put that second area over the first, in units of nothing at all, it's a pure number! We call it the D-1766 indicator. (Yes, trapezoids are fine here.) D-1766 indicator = 0.91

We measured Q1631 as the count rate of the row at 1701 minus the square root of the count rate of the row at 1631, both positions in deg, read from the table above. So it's 312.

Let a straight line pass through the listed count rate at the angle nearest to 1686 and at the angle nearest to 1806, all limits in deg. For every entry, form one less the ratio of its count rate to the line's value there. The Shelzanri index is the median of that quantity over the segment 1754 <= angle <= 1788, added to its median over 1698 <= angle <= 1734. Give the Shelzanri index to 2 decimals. 0.09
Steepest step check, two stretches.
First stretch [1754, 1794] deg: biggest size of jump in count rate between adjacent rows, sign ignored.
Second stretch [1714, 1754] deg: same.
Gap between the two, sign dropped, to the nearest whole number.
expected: 3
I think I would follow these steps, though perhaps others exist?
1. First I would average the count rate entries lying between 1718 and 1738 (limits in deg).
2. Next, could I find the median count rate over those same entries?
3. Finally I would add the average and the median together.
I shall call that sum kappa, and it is 545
